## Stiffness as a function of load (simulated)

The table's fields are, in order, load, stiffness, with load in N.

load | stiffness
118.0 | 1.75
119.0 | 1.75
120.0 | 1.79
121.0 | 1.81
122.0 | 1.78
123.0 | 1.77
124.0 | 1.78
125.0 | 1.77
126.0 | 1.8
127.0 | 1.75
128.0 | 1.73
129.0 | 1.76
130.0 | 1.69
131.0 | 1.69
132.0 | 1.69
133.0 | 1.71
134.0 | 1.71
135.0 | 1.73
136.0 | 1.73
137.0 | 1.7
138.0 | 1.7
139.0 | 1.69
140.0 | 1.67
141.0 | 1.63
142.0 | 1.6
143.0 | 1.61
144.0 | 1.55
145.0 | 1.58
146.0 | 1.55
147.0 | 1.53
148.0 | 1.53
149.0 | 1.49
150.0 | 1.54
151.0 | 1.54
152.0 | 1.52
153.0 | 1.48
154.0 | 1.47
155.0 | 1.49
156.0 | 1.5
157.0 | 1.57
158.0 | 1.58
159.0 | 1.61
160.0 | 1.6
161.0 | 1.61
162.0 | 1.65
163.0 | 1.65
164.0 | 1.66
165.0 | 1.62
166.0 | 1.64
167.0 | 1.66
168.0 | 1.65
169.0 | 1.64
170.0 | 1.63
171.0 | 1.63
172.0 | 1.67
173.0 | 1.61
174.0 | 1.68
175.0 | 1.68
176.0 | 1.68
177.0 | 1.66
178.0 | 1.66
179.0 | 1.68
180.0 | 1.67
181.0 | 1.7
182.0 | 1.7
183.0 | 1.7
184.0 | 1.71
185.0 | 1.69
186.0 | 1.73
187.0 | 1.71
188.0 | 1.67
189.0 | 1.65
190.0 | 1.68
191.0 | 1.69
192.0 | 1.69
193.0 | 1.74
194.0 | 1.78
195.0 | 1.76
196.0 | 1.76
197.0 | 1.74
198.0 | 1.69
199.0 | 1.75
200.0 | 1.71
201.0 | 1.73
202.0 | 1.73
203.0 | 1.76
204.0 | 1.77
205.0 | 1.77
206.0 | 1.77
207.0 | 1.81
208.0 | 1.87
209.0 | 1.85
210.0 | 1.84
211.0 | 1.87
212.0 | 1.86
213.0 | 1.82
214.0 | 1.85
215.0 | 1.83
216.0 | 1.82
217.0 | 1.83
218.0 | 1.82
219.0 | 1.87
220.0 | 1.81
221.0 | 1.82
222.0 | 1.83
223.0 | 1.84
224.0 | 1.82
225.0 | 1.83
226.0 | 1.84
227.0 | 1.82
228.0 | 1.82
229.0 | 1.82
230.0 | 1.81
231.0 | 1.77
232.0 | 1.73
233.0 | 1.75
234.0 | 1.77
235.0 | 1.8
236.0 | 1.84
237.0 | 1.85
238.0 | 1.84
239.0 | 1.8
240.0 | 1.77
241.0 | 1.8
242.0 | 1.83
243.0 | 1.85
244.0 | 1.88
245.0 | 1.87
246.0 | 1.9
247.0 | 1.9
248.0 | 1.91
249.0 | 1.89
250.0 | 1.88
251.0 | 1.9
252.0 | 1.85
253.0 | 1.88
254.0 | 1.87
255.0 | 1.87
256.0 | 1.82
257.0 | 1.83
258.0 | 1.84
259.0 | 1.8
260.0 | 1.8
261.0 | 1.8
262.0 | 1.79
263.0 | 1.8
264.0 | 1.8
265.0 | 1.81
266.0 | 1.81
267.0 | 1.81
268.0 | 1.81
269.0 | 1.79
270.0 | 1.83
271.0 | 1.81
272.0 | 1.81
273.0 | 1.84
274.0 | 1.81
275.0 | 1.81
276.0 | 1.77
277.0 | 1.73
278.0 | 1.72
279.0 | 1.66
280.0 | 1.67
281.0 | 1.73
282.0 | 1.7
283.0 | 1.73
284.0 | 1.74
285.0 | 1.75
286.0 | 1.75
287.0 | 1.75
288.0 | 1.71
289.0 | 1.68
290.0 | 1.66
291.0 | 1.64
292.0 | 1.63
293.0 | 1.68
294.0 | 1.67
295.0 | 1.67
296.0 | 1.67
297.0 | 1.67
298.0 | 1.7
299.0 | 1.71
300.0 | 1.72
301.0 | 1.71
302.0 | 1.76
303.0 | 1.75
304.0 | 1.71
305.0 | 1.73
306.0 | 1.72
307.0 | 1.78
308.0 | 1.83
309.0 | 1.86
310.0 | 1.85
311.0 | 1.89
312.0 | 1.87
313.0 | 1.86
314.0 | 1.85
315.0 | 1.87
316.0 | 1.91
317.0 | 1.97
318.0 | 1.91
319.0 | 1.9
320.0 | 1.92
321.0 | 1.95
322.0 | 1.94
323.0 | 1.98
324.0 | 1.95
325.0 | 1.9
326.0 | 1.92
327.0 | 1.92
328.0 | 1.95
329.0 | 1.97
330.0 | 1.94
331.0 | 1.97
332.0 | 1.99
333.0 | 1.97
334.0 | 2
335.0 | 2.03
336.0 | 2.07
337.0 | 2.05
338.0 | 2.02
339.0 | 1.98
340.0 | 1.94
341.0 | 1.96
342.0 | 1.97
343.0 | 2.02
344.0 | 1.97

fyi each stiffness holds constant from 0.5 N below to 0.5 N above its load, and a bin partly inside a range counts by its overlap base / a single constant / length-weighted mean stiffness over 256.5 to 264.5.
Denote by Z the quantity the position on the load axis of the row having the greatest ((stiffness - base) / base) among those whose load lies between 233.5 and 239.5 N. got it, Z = 237.0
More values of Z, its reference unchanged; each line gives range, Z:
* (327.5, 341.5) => 336.0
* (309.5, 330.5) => 323.0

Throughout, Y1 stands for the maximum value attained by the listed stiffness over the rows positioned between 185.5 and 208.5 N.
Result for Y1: 1.87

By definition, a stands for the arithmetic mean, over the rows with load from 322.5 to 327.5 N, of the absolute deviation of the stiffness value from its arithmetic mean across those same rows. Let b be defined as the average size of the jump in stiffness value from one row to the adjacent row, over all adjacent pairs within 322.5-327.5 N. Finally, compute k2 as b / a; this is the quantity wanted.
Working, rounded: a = 0.0248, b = 0.0250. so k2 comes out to 1.01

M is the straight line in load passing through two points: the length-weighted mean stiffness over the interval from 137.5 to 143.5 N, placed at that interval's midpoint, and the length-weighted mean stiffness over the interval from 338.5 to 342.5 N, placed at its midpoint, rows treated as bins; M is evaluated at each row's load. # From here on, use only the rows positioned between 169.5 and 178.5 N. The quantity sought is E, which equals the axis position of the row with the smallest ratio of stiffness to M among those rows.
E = 173.0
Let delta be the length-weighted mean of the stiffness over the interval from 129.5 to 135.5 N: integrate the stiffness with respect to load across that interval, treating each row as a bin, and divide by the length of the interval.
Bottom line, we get 1.70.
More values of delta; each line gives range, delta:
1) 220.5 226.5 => 1.83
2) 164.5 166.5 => 1.63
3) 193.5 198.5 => 1.75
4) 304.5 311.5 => 1.81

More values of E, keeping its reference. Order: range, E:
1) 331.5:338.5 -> 333.0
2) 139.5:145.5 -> 144.0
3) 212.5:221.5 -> 220.0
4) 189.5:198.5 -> 198.0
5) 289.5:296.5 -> 292.0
